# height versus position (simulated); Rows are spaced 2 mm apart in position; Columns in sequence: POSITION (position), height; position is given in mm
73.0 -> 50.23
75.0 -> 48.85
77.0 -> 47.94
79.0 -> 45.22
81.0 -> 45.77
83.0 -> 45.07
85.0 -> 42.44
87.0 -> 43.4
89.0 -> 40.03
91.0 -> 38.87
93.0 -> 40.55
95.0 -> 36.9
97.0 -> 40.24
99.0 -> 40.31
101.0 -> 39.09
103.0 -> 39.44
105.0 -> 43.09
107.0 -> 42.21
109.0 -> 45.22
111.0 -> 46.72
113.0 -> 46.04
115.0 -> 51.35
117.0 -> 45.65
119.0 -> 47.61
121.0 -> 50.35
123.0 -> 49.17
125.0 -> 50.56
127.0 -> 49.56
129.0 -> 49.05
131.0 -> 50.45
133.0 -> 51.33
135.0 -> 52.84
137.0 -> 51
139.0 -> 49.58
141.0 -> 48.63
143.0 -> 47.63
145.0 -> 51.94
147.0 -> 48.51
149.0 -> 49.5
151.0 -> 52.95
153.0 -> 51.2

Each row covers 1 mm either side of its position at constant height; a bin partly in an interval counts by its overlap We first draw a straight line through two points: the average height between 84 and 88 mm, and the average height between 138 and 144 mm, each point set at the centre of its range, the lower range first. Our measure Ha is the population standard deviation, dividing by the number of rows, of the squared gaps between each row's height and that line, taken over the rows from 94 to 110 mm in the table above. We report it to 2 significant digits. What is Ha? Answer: 15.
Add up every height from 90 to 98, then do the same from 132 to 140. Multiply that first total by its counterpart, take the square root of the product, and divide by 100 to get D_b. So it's 1.79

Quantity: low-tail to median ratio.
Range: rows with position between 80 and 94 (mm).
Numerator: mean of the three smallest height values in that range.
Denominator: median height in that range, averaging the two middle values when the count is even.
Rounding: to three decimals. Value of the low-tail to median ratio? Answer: 0.938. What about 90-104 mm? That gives 0.971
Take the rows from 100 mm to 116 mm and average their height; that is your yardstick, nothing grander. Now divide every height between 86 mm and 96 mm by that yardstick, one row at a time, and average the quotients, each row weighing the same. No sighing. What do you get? 0.90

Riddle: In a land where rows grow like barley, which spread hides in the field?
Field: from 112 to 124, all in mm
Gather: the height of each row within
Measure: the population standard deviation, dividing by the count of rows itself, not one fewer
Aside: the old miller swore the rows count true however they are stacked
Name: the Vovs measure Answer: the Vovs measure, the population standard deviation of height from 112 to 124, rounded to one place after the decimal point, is 2.1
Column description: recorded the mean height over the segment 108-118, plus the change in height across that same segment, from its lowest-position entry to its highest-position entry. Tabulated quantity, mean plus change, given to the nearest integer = 47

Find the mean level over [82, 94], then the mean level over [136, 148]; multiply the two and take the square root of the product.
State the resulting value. 45.5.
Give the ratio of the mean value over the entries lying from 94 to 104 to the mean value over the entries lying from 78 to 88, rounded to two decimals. 0.88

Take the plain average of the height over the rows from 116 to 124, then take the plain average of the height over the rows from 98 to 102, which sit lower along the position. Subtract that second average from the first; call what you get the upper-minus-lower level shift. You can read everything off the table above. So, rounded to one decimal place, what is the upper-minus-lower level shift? 8.5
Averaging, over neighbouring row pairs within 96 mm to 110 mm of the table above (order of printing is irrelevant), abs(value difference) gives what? 1.5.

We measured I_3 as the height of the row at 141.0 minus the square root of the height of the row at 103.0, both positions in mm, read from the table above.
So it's 42.3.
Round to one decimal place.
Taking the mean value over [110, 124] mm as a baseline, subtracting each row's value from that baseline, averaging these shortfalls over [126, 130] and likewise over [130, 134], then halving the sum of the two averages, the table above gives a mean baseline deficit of -2.0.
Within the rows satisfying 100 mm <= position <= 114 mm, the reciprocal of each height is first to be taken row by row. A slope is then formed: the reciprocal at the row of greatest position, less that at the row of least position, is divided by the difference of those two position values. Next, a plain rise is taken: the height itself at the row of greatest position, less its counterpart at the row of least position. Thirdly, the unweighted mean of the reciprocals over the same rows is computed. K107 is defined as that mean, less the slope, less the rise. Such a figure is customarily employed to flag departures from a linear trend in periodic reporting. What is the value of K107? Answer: -7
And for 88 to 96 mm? 3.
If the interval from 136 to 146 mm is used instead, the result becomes -1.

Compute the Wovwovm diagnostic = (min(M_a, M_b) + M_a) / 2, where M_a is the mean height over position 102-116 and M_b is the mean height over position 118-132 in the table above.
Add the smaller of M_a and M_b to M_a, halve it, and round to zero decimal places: 45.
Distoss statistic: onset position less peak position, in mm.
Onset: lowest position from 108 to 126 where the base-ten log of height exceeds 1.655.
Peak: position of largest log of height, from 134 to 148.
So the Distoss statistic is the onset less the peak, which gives -26 mm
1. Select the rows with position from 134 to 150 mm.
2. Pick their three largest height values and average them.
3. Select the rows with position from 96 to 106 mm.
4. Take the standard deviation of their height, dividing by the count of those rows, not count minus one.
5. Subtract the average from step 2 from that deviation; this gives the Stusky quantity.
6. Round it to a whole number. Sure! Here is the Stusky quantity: -51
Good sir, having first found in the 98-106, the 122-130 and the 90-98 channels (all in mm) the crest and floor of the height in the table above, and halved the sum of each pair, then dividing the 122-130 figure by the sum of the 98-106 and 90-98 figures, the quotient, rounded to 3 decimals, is 0.624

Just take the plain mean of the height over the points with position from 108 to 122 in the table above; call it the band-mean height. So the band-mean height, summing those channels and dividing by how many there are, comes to 48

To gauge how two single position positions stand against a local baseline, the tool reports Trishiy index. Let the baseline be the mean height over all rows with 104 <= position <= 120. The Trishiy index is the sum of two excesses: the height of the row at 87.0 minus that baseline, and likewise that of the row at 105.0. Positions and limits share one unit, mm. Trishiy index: -5.5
